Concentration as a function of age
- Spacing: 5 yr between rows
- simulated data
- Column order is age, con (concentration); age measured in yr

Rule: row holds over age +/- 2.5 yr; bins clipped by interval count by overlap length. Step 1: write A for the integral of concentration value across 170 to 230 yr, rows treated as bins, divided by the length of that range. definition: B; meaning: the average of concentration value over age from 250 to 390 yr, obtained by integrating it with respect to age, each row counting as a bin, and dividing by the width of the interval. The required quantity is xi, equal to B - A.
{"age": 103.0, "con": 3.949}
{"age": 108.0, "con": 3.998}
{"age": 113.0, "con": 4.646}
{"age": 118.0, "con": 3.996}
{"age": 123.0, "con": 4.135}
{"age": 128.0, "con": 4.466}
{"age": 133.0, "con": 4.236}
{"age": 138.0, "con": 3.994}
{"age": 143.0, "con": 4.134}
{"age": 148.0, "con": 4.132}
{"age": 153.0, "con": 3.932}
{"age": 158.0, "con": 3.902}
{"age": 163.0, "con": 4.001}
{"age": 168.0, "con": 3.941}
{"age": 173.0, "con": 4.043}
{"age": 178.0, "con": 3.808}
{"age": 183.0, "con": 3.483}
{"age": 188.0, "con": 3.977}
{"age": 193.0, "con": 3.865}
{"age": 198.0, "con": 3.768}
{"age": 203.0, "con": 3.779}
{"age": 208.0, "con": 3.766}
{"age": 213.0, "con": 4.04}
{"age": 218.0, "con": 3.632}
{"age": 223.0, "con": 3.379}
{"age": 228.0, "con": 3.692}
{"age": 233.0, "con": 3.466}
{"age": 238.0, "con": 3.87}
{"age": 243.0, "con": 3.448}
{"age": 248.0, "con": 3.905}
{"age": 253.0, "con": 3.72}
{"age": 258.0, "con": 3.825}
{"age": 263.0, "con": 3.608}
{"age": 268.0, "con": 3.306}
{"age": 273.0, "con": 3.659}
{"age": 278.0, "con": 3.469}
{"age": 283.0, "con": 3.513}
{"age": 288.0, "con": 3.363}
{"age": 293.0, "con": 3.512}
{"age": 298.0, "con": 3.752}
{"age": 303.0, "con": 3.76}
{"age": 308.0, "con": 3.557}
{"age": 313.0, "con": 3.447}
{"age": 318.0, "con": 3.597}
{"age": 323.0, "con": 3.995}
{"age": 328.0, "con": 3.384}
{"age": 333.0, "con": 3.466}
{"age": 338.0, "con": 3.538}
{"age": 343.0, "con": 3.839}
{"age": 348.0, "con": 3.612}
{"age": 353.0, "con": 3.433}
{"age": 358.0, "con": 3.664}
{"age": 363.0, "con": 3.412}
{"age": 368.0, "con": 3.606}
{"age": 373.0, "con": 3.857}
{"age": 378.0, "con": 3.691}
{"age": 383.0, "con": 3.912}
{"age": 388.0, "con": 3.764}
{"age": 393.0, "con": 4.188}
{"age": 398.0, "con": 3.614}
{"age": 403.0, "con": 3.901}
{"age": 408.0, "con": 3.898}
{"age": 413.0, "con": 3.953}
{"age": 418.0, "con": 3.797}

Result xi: -0.15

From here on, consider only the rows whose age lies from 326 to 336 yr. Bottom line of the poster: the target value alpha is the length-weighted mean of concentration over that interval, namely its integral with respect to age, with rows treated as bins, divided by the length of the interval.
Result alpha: 3.43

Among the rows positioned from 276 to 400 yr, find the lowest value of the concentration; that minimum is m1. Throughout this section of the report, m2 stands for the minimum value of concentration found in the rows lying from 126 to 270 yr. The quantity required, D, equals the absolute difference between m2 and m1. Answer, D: 0.06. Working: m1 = 3.363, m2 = 3.306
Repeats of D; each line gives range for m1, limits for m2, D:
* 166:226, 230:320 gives 0.07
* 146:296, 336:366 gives 0.11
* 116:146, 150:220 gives 0.51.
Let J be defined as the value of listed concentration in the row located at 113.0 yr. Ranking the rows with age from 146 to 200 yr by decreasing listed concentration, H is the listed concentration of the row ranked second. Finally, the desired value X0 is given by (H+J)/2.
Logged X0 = 4.34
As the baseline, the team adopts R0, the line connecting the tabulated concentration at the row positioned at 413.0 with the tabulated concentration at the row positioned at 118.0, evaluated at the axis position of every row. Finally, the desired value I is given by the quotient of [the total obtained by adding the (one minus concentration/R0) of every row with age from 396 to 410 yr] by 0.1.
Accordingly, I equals 1.1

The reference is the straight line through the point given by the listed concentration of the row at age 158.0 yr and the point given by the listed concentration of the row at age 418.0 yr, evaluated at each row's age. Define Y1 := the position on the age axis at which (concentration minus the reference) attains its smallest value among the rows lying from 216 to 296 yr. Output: 268.0 yr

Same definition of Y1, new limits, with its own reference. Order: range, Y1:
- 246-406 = 268.0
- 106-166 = 158.0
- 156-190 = 183.0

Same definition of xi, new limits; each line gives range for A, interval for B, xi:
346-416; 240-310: -0.15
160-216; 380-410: 0.02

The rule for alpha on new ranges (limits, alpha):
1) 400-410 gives 3.89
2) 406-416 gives 3.92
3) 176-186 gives 3.65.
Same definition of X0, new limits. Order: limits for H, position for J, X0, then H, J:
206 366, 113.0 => 4.32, 3.995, 4.646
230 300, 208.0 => 3.82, 3.87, 3.766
